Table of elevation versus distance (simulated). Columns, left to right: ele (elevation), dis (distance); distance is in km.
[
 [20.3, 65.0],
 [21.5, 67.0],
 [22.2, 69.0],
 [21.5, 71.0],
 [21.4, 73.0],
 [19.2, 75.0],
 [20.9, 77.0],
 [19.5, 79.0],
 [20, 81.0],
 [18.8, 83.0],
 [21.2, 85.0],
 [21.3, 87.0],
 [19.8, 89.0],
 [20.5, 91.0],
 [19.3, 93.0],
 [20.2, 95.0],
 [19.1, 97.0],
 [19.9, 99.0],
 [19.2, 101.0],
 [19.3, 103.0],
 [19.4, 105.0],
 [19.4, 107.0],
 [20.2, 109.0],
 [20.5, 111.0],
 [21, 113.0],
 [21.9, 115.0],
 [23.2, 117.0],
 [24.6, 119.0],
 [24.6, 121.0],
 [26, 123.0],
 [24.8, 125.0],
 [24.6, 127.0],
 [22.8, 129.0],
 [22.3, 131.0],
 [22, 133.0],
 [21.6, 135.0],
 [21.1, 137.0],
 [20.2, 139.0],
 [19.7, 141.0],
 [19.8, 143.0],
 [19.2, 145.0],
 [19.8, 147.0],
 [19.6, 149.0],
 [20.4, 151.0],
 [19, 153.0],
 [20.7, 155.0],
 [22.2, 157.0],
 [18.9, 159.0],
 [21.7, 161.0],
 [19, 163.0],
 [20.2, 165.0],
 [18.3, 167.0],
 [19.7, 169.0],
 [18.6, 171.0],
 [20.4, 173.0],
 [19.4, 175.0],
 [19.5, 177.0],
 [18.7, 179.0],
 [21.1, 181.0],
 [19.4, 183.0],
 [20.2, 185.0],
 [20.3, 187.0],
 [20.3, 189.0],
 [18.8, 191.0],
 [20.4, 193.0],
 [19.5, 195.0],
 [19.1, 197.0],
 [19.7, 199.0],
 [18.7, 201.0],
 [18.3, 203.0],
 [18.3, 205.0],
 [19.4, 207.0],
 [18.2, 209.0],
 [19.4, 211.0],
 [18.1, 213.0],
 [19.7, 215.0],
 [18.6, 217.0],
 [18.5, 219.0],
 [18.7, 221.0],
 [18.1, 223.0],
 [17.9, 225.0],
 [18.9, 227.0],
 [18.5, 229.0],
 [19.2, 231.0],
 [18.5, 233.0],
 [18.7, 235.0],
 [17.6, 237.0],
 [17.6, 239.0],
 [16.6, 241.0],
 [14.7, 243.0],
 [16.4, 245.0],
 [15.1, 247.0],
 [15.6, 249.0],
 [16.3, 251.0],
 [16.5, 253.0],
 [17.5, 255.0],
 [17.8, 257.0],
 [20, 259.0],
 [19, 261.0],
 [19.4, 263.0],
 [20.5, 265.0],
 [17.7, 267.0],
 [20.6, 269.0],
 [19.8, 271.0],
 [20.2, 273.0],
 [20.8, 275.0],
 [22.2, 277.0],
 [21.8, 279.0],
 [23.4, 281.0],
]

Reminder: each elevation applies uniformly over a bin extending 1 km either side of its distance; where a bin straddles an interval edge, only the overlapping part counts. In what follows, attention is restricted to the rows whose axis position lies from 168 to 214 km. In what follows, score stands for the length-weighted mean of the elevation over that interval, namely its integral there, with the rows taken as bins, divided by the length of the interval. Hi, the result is 19.4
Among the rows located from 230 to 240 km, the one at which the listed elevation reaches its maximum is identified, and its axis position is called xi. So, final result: 231.0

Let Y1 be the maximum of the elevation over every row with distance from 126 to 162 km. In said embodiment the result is 24.6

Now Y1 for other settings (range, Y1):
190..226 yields 20.4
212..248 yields 19.7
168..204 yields 21.1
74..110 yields 21.3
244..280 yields 22.2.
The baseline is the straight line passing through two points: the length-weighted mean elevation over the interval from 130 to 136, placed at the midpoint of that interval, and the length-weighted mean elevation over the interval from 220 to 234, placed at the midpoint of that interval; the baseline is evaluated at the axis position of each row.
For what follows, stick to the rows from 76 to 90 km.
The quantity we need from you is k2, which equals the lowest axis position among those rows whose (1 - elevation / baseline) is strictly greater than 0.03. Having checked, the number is 77.0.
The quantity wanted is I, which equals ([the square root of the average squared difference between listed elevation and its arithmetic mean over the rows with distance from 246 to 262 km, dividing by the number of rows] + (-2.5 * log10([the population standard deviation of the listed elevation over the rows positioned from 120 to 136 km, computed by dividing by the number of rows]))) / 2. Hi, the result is 0.57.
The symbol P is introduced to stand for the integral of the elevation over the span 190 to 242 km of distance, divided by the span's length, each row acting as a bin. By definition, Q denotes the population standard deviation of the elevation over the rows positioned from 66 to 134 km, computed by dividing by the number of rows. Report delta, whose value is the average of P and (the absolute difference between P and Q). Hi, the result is 18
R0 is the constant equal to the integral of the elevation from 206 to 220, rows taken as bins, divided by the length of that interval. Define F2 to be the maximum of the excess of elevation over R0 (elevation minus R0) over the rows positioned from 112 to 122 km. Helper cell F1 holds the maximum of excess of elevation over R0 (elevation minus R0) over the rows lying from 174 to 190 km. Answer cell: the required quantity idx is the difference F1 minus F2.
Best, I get -3.5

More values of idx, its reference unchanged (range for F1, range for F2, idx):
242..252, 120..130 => -9.6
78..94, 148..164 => -0.9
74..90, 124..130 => -3.5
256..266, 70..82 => -1.0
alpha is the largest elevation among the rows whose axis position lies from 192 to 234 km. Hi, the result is 20.4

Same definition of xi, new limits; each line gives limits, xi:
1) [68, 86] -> 69.0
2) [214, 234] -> 215.0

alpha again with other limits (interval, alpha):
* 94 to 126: 26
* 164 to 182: 21.1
